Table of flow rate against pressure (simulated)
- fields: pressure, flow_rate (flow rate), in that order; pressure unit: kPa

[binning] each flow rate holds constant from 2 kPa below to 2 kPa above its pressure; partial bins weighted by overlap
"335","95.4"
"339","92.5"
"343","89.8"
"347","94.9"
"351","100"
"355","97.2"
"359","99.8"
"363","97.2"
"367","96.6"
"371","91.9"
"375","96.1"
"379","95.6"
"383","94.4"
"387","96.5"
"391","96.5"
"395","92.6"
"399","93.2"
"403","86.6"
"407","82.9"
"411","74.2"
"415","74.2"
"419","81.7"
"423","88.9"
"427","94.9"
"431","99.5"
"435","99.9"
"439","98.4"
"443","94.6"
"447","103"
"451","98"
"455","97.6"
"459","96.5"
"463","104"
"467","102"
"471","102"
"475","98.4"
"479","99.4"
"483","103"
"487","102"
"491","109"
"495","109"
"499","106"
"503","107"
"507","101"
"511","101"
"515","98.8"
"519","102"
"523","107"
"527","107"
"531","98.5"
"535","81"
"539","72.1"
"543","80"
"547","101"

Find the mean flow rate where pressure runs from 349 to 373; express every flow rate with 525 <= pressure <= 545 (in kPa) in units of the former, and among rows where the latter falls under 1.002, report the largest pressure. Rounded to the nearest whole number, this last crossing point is 543 kPa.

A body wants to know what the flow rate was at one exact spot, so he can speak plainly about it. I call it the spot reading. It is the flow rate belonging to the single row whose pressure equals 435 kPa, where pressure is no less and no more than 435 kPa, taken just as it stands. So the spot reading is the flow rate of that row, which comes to 99.9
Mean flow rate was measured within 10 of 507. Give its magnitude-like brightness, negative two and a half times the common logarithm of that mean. -5.03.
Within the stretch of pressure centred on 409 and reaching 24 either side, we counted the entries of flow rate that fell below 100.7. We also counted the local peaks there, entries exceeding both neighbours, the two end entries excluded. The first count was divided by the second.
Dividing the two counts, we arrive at 12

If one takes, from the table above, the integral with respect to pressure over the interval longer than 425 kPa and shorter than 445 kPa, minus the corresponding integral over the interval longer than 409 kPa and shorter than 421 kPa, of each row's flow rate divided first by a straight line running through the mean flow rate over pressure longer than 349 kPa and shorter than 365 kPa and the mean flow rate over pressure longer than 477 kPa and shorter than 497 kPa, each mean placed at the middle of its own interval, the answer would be 10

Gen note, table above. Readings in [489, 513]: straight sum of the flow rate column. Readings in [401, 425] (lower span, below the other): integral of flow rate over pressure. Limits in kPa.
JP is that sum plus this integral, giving 2587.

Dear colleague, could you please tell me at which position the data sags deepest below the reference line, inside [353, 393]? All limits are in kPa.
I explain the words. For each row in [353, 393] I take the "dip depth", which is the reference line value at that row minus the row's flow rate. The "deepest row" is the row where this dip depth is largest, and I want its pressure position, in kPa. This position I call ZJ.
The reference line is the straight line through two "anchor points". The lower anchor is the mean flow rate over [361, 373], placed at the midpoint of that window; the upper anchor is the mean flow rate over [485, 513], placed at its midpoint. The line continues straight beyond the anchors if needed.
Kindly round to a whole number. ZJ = 371 kPa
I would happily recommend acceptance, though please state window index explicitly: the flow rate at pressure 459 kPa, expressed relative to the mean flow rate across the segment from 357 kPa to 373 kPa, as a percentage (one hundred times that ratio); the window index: 100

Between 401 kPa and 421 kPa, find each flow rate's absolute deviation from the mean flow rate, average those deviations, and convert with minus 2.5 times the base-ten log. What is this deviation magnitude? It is -1.7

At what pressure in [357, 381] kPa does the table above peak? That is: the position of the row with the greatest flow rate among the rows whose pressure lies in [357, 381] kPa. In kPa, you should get 359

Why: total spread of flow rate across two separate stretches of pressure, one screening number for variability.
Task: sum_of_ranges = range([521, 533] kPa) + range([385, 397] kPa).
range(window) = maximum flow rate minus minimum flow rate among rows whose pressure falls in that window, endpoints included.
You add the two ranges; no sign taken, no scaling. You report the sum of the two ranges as 12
